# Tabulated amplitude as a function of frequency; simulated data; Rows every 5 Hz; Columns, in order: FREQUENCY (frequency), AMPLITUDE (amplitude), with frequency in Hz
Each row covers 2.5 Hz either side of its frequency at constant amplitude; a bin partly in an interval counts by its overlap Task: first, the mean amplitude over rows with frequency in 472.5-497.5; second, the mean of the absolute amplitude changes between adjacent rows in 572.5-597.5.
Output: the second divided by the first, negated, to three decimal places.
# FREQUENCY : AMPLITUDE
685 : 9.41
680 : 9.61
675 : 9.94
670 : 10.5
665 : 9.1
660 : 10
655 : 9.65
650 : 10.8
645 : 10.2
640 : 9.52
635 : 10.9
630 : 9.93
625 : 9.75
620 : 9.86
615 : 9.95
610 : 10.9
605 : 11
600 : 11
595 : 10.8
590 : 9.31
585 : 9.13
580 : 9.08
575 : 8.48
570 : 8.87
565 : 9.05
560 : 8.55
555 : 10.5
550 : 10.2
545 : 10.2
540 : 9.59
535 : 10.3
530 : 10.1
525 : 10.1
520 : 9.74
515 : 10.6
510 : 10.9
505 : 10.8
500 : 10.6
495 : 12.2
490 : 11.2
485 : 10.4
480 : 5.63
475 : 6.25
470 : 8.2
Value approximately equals -0.063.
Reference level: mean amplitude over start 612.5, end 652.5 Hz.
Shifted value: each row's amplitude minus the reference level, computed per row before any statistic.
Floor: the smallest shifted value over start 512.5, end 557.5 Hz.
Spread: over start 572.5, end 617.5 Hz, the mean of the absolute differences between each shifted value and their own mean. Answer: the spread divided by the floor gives -1.6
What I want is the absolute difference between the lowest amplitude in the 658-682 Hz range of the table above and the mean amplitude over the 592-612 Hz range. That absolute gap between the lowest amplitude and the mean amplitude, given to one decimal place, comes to 1.8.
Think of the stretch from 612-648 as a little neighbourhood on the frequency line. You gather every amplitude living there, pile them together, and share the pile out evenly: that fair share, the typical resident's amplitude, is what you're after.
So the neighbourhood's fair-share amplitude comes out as 10.0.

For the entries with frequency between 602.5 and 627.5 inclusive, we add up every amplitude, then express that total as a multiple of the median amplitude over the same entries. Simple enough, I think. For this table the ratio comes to 5.17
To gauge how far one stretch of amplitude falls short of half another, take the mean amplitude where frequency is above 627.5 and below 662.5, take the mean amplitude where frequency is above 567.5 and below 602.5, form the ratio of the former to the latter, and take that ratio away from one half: -0.56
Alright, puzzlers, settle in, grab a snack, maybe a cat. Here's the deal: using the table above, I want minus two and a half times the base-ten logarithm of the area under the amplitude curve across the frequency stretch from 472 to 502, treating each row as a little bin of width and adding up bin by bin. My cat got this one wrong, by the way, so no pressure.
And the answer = -6.12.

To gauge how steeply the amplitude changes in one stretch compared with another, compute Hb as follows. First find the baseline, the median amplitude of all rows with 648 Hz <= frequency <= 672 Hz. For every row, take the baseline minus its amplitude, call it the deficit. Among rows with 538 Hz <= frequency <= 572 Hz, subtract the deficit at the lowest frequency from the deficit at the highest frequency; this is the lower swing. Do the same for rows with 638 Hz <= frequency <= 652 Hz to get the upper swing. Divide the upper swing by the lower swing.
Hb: -1.8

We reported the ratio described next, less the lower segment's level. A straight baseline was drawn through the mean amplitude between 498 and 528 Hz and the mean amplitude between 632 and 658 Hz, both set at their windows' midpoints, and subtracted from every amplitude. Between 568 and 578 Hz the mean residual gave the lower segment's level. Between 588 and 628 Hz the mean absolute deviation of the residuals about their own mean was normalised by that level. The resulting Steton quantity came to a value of 1.3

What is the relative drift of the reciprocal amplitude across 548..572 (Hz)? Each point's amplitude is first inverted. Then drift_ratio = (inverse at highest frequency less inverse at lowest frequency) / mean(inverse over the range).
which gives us 0.14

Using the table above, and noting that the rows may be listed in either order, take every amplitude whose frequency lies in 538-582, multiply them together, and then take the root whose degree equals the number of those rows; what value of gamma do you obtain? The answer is 9.4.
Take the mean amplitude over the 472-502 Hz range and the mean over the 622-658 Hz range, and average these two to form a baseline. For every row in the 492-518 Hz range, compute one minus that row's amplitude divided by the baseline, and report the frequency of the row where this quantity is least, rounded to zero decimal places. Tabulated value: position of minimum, 495 Hz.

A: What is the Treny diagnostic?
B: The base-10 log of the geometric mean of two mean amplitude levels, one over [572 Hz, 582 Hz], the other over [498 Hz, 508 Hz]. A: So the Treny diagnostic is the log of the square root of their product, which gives 0.99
